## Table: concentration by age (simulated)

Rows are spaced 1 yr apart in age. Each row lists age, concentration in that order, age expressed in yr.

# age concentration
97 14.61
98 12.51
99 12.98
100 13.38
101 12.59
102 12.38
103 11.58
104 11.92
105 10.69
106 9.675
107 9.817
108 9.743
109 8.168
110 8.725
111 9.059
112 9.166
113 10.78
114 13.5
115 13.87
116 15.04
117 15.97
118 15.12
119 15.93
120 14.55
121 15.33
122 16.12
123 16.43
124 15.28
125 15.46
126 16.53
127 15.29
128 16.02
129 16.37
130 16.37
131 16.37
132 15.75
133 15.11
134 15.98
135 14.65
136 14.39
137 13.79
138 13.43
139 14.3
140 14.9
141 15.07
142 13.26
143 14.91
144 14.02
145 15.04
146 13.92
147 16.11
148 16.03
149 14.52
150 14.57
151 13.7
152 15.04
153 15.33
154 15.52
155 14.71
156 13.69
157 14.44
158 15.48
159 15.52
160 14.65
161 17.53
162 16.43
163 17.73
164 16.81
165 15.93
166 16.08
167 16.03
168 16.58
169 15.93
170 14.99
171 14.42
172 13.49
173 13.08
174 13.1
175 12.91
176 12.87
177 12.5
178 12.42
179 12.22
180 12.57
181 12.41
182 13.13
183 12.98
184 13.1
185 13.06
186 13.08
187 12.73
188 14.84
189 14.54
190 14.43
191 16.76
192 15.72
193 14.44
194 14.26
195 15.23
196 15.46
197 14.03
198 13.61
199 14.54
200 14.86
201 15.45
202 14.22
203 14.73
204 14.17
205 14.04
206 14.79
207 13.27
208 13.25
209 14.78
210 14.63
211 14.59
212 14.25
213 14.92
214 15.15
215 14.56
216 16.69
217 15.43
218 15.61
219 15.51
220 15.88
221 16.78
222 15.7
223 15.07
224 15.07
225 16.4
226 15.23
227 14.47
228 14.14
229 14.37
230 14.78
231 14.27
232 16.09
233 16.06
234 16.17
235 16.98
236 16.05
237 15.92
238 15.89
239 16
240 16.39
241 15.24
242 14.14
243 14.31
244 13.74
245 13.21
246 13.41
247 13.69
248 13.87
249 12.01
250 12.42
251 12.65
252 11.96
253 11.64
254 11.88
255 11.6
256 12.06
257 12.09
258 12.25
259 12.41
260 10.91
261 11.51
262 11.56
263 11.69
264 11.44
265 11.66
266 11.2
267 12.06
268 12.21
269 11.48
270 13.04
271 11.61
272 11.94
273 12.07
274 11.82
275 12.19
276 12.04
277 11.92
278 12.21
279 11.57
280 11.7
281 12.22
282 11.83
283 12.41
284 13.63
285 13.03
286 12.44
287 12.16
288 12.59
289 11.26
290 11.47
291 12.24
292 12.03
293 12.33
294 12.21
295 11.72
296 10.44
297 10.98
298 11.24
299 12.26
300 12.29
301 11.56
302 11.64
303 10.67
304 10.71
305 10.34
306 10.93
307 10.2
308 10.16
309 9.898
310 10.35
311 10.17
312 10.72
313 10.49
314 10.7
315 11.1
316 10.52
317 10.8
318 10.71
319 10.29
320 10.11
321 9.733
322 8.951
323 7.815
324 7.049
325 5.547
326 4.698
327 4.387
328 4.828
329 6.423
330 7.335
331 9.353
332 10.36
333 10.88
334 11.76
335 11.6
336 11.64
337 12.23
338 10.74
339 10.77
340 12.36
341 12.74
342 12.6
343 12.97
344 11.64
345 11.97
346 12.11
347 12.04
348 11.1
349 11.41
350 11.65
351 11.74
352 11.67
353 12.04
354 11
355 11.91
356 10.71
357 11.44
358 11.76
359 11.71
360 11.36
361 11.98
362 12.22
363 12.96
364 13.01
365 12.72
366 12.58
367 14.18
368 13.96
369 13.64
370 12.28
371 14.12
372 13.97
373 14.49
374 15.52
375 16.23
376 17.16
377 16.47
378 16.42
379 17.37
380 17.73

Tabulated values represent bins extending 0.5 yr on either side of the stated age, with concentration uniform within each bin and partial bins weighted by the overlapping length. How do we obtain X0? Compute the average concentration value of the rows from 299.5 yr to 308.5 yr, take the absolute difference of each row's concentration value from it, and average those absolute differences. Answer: 0.6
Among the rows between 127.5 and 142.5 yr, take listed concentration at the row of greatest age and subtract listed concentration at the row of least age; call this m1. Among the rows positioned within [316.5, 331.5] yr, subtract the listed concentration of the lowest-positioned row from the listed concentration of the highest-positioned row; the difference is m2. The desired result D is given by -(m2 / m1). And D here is -0.5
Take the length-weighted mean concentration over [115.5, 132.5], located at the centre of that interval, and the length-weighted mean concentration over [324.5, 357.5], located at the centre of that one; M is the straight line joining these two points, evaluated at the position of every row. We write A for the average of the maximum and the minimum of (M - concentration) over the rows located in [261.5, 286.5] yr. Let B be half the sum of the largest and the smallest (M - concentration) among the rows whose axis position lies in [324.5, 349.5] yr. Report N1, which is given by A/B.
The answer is -0.2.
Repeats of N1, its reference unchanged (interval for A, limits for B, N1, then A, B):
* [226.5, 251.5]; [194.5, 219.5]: 1.2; -1.6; -1.4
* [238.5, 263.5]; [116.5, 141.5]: -1.6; -1.0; 0.6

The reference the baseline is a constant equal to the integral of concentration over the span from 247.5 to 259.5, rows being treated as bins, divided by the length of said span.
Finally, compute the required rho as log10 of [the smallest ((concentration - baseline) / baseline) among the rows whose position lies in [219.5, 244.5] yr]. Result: -0.91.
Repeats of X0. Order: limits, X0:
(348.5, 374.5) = 1.0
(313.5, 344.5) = 2.0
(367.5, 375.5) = 0.9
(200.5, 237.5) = 0.8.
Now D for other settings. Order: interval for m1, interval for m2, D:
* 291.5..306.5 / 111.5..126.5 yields 6.7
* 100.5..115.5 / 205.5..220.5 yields -0.9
